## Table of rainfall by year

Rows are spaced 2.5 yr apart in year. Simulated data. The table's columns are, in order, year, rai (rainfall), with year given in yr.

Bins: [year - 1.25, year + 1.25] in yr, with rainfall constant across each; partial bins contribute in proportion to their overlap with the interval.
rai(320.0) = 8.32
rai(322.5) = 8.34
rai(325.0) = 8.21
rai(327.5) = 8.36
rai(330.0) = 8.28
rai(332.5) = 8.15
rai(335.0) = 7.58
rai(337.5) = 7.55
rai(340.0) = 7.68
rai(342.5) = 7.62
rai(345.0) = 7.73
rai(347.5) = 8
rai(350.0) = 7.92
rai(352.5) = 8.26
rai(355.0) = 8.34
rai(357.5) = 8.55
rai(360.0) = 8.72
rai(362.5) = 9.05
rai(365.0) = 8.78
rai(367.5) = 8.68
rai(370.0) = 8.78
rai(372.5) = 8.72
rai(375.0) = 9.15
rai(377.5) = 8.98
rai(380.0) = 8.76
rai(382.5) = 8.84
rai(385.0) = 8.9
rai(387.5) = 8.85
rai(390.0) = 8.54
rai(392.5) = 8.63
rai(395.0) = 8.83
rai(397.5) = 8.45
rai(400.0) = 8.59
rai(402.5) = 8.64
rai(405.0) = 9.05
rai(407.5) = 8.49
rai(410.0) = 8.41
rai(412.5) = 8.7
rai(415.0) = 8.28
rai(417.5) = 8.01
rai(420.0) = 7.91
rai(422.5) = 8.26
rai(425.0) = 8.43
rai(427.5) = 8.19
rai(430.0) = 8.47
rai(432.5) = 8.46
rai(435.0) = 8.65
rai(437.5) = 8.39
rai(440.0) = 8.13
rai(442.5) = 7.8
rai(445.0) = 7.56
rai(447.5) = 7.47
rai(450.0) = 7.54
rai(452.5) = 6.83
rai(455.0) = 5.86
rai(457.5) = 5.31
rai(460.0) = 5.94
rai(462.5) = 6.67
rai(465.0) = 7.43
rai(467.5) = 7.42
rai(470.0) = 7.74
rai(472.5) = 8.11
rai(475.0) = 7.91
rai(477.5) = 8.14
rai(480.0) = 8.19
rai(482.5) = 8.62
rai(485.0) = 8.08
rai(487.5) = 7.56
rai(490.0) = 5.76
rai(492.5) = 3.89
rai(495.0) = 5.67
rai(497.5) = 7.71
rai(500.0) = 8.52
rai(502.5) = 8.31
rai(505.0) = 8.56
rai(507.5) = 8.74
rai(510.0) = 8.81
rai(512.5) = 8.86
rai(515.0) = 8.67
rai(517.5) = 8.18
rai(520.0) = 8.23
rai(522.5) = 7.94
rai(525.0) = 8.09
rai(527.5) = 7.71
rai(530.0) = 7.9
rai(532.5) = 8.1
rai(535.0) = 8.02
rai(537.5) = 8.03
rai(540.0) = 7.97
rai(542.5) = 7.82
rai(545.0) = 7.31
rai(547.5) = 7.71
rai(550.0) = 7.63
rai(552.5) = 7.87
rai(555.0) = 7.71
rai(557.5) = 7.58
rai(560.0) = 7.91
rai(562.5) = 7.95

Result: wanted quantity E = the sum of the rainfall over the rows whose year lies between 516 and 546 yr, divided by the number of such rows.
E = 7.9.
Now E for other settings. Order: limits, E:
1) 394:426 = 8.5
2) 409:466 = 7.7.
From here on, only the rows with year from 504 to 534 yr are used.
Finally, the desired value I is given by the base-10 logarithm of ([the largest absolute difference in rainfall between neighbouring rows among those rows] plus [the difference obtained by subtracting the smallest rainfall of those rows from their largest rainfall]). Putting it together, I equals 0.21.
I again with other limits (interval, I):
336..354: 0.02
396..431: 0.23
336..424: 0.33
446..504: 0.83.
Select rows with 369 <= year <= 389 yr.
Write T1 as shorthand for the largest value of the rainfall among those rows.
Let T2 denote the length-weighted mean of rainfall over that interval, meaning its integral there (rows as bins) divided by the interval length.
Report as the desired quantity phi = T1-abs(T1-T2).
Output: 8.9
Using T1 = 9.15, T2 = 8.9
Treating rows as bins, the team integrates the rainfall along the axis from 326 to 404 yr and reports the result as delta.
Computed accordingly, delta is 659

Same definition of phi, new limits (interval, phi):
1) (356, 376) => 8.8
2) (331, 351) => 7.8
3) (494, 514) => 8.2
